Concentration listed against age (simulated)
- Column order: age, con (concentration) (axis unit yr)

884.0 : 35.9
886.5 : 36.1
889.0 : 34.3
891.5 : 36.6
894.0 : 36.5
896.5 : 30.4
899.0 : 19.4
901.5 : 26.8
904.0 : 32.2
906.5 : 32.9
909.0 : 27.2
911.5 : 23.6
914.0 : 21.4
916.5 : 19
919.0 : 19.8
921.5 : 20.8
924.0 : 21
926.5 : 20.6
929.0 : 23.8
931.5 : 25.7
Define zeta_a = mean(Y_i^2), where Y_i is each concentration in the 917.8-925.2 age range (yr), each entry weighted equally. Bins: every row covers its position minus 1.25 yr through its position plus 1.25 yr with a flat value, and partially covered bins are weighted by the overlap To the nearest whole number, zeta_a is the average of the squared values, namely 422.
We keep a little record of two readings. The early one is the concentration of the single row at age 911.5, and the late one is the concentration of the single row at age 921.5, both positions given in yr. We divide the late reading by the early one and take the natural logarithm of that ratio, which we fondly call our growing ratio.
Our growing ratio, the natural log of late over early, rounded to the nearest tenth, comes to -0.1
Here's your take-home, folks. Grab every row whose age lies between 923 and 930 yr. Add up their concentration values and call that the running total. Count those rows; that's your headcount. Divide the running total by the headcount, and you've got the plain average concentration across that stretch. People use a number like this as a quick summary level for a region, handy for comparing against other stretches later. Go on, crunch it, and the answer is 22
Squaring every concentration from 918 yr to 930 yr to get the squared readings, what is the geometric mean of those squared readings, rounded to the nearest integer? 448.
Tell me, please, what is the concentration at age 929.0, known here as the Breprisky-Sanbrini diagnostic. 23.8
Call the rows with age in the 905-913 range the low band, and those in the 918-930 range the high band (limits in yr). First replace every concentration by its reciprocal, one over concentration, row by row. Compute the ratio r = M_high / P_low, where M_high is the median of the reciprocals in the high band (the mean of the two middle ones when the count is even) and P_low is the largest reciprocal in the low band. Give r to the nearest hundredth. 1.13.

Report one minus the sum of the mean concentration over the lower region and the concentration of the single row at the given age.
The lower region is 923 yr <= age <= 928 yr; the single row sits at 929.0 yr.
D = -44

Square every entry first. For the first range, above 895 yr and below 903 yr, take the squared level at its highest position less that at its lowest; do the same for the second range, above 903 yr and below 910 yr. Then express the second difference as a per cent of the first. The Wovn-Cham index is 144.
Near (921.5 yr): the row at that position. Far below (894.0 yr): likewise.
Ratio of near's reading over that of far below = 0.57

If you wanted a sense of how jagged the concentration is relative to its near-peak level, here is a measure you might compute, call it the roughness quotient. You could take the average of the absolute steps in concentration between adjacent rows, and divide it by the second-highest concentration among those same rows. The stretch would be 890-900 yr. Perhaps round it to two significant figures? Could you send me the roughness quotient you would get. 0.16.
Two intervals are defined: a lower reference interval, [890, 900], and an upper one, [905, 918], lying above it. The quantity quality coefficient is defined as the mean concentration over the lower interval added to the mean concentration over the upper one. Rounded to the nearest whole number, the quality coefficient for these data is 56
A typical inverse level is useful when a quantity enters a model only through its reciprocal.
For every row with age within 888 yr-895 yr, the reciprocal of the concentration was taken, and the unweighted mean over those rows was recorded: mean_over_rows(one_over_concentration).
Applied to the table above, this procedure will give 0.028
